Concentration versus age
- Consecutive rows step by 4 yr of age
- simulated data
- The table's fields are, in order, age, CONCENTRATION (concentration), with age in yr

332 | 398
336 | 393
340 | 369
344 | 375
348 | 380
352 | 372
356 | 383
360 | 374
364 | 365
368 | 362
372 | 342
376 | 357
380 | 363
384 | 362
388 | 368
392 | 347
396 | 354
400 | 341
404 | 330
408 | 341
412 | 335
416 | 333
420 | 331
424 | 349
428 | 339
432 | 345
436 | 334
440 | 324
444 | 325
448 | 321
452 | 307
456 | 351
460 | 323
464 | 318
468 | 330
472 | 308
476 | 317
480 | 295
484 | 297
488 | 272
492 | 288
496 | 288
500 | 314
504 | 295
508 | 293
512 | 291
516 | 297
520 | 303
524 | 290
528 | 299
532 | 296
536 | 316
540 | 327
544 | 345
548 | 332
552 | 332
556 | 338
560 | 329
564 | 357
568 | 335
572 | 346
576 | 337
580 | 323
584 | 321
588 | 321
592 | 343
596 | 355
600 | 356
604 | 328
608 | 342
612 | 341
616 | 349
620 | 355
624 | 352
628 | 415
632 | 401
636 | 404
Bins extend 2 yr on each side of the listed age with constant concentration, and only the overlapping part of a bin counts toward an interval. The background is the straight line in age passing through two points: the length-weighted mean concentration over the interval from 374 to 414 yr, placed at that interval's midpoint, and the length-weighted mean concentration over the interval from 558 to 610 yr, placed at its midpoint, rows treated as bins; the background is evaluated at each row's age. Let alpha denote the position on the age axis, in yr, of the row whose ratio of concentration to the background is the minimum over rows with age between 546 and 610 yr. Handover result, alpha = 584 yr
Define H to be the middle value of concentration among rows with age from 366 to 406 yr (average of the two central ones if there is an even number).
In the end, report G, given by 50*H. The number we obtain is 17775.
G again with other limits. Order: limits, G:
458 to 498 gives 15125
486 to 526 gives 14600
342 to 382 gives 18425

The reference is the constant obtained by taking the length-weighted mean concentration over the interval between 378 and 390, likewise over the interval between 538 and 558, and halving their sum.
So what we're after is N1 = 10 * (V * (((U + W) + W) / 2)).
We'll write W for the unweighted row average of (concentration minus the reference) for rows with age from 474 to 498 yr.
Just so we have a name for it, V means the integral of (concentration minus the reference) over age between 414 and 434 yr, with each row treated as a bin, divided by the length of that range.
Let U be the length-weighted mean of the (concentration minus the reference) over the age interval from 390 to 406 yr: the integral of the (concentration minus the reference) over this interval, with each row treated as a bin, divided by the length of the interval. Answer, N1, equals 6102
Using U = -7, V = -10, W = -57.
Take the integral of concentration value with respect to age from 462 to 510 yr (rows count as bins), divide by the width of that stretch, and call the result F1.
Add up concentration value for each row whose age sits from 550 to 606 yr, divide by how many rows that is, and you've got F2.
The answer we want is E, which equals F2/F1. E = 1.12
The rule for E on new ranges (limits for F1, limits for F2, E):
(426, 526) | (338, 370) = 1.20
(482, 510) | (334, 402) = 1.25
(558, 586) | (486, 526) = 0.87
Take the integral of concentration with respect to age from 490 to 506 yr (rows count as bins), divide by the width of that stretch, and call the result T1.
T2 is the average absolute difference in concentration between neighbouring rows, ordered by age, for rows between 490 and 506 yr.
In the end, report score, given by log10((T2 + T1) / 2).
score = 2.192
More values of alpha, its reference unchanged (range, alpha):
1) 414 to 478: 452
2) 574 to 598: 584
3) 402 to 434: 404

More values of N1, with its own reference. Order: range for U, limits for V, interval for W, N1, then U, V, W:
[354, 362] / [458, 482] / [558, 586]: -113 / 29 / -34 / -14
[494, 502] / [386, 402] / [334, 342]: 210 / -49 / 3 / 31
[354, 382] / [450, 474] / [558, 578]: 453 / 14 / -27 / -9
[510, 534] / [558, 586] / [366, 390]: 2453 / -54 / -14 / 9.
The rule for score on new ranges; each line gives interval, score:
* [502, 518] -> 2.172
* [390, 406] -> 2.247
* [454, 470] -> 2.237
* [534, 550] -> 2.236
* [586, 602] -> 2.250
